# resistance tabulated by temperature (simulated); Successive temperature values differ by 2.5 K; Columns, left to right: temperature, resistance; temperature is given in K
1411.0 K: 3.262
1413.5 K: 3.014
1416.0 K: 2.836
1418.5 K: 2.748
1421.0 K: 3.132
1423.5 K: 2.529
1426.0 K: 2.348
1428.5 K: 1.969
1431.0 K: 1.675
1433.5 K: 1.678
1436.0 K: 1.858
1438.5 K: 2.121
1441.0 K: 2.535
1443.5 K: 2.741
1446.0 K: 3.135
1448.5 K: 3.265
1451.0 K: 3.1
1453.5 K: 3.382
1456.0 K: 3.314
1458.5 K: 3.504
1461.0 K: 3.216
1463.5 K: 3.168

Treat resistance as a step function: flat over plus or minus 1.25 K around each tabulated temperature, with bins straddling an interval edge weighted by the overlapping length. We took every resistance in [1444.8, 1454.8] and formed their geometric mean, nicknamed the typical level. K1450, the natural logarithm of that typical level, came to 1.17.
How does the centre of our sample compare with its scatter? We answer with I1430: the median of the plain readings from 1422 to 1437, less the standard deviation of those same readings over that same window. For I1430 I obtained 1.6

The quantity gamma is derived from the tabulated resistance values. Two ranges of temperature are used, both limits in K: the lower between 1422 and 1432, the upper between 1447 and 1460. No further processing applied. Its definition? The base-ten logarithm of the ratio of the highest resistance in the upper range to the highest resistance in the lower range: 0.14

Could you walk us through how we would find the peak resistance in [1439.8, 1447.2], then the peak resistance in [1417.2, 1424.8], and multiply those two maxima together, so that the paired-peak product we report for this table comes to 9.8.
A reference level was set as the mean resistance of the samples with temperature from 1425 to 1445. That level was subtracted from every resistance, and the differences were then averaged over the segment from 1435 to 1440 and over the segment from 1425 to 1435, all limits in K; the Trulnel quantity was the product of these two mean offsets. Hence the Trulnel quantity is 0.02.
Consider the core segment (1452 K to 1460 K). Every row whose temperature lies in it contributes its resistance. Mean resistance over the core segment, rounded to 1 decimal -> 3.4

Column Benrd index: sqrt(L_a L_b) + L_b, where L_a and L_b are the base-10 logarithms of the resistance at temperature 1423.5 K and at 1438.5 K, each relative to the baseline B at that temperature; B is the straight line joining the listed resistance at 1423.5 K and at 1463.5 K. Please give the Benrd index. -0.12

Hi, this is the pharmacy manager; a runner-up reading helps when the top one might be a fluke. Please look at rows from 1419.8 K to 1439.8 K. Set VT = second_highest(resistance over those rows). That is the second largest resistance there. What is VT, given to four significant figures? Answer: 2.529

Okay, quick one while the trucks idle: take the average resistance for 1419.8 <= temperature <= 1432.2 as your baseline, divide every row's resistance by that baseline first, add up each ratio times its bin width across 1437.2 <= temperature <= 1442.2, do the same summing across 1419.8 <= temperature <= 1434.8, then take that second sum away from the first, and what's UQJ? -9.3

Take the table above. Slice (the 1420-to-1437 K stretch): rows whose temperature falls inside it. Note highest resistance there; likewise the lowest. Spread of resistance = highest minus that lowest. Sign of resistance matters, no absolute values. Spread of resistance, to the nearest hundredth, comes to 1.46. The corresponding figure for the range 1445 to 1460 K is 0.40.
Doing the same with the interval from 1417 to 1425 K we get 0.60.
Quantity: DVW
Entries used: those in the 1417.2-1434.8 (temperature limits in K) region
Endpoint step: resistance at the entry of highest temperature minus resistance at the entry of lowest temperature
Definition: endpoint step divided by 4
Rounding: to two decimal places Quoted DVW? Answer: -0.27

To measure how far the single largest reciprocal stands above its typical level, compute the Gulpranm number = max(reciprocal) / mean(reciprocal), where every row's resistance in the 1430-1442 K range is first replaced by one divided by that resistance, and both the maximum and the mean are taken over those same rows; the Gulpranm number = 1.15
